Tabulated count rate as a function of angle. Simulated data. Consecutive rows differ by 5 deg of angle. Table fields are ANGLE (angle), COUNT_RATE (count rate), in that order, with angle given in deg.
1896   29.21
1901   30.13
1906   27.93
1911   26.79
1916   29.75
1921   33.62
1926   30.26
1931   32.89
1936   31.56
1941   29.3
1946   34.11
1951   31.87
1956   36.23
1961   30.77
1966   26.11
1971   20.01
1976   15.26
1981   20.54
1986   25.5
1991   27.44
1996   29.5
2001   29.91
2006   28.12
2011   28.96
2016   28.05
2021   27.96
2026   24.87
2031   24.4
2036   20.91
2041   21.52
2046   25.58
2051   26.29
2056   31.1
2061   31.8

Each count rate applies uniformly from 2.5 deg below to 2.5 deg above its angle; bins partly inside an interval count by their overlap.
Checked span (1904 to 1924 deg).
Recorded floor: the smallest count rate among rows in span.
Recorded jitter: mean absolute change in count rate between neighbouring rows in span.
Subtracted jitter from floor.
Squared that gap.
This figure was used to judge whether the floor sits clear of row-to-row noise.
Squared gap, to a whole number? 582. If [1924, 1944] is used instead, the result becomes 741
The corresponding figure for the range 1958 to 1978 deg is 102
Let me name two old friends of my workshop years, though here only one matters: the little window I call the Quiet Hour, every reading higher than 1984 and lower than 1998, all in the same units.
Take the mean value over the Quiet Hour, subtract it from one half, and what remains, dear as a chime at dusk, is -27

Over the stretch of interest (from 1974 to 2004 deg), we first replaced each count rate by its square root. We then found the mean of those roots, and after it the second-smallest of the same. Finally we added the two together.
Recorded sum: 9.5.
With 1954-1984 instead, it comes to 9.4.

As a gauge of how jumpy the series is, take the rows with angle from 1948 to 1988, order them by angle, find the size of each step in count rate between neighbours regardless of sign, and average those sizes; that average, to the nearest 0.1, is 5.1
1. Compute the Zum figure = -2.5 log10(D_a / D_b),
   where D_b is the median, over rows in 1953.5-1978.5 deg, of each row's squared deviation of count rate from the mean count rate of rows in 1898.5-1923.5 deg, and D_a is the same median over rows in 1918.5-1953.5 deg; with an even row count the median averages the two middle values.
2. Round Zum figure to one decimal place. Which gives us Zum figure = 2.4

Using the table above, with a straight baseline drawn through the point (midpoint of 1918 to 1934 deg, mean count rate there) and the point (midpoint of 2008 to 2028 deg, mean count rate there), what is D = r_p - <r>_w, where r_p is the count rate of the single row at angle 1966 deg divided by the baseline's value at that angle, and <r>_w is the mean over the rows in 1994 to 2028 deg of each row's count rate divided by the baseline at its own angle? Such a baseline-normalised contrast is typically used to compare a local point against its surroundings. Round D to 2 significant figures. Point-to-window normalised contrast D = -0.15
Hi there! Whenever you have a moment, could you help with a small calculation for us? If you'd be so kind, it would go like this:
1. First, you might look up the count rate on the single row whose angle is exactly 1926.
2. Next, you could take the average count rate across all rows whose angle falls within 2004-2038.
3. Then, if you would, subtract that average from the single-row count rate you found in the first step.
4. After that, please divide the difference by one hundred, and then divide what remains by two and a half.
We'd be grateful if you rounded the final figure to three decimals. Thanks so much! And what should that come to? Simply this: 0.016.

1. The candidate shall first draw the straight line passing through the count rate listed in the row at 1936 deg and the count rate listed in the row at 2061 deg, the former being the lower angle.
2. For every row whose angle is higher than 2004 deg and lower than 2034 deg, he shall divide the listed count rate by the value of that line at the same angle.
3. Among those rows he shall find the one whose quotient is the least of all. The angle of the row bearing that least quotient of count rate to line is 2031 deg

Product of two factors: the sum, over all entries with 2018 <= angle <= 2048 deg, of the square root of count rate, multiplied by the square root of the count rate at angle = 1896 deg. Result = 159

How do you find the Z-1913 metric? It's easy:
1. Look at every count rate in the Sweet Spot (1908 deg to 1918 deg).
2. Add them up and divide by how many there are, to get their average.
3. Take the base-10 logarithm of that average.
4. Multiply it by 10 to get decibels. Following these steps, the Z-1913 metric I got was 14.5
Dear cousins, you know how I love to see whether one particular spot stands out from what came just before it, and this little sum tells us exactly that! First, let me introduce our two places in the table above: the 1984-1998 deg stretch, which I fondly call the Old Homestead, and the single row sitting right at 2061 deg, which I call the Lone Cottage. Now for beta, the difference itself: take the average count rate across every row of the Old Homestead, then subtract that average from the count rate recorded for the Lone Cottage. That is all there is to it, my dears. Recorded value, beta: 4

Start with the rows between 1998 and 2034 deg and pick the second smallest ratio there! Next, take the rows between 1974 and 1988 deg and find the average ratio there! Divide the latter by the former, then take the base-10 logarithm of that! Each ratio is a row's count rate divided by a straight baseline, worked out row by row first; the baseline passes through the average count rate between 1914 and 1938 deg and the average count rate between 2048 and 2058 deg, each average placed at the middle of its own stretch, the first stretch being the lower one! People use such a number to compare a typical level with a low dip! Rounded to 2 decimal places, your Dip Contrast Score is -0.10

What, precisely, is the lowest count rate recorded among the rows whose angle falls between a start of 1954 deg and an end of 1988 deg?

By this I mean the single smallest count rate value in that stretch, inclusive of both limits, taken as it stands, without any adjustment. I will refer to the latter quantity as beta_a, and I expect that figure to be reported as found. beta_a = 15.26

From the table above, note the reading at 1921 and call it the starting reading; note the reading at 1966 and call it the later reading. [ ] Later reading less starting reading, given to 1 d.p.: -7.5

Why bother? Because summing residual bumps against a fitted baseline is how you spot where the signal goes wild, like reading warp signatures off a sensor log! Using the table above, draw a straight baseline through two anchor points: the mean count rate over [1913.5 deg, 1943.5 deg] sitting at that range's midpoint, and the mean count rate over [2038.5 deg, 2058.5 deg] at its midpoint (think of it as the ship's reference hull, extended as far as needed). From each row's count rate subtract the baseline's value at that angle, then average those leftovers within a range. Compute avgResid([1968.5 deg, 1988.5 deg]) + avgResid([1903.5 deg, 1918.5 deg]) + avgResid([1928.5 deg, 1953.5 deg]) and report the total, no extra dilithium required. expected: -11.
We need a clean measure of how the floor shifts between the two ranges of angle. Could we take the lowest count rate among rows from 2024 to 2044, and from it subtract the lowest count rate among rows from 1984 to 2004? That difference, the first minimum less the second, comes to -5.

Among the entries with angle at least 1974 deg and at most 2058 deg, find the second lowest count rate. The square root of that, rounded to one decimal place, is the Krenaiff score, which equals 4.5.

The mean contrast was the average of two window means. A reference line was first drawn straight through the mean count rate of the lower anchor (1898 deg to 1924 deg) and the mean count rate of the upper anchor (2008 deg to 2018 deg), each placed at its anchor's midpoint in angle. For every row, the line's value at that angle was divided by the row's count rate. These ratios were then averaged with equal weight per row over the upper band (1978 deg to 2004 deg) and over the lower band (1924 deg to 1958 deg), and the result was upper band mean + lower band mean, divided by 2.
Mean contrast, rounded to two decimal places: 1.01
